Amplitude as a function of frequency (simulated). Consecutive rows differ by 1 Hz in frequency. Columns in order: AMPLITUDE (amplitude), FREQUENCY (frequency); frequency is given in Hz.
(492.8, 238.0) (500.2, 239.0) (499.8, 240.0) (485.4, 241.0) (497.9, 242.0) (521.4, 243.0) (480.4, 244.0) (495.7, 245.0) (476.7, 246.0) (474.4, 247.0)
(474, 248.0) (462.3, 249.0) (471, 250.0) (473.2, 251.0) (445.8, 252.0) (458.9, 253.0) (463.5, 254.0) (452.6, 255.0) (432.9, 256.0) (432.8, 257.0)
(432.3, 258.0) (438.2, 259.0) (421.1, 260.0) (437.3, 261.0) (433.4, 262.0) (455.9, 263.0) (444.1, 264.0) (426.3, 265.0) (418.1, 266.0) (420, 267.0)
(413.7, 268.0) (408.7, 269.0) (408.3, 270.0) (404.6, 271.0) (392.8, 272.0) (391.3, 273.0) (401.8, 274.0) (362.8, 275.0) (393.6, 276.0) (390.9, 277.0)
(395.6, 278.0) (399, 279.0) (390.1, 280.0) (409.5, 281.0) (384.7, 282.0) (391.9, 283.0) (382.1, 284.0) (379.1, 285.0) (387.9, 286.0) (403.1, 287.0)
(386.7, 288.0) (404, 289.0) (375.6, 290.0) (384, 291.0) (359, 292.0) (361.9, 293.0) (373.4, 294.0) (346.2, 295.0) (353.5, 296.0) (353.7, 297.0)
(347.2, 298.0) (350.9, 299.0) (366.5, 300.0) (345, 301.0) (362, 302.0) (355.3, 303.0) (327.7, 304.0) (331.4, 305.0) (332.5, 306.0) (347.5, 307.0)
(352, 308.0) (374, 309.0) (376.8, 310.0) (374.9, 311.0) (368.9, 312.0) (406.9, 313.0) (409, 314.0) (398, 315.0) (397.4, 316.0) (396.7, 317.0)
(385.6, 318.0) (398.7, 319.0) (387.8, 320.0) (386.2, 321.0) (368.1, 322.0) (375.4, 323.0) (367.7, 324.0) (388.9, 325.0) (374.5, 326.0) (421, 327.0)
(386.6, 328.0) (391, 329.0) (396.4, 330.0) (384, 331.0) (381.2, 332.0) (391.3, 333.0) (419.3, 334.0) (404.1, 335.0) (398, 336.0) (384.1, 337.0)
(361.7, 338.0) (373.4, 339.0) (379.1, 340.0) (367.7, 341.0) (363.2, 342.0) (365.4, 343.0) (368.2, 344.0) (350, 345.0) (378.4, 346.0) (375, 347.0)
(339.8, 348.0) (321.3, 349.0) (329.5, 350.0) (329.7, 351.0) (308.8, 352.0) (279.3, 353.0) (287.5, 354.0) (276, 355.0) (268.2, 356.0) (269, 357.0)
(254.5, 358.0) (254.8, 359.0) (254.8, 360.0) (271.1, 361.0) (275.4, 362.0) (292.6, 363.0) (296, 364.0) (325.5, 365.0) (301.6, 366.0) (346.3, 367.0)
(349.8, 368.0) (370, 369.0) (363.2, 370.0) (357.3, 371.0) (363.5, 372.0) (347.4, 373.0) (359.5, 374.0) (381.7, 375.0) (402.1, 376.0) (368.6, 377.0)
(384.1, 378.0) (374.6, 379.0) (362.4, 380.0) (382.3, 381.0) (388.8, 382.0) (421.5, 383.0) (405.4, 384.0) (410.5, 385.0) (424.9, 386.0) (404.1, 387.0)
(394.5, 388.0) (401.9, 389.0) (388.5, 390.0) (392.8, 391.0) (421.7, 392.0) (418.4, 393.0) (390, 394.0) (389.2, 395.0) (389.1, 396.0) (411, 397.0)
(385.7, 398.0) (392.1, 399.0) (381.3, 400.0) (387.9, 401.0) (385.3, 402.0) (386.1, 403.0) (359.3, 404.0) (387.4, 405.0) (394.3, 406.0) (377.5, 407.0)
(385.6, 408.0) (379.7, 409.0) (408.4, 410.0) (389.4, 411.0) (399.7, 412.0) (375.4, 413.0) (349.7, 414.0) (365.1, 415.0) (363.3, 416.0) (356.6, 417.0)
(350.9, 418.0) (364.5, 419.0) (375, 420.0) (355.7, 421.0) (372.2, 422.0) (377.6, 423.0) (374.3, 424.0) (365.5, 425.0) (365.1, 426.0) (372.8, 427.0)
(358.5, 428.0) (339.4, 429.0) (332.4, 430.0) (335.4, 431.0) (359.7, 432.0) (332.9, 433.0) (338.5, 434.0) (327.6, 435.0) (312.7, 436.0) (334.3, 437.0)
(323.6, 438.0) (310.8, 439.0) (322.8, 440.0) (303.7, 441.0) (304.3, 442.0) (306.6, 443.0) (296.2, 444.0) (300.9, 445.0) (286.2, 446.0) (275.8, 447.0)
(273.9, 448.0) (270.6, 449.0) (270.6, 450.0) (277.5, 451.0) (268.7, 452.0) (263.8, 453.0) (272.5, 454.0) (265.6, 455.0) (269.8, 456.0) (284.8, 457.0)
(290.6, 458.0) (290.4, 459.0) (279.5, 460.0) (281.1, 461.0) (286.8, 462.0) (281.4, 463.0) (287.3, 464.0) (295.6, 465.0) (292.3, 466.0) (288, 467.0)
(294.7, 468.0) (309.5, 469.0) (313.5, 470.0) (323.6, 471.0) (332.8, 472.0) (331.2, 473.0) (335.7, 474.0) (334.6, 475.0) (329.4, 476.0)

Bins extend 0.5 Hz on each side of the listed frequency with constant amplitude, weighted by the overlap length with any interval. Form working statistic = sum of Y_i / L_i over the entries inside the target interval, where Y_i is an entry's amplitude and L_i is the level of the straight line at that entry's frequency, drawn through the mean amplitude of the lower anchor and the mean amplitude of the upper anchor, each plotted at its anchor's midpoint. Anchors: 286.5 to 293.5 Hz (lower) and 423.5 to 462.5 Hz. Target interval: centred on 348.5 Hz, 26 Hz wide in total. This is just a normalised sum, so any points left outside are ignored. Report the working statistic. 24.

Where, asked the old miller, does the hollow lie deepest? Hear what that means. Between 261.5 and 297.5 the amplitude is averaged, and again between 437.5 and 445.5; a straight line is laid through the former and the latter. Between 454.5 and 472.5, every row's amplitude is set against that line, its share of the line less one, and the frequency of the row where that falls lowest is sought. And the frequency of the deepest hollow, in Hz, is 455.0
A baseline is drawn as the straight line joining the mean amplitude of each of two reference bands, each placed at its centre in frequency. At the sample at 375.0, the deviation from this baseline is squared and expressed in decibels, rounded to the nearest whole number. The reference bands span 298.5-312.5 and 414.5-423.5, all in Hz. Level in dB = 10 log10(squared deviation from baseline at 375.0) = 26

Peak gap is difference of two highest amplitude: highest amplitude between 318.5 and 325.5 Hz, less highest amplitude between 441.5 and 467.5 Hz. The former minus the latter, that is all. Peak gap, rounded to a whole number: 92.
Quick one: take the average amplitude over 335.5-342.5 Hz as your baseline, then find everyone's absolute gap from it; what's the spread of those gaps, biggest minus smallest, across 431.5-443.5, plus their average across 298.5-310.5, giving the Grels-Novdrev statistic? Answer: 80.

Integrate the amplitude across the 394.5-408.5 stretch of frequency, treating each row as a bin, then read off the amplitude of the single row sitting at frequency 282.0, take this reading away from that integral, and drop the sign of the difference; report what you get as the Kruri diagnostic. 5027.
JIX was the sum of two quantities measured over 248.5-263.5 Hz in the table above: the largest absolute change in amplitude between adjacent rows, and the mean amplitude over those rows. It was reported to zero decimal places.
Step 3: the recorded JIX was 475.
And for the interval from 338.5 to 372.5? 368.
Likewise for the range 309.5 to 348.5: 430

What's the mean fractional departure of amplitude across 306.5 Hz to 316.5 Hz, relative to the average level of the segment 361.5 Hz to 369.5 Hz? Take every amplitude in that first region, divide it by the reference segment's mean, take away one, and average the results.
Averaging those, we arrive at 0.190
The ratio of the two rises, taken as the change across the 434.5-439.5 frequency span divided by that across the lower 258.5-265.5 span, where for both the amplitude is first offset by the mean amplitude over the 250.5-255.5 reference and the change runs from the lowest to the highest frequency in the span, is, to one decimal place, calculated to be 1.4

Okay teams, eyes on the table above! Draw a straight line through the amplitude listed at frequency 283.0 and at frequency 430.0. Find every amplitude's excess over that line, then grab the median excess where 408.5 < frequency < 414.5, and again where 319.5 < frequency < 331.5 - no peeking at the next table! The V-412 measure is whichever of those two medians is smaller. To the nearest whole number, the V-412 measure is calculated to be 11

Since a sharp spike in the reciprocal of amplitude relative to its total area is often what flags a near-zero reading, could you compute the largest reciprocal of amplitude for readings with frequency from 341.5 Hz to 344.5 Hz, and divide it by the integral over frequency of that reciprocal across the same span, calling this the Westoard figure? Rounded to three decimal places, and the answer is 0.336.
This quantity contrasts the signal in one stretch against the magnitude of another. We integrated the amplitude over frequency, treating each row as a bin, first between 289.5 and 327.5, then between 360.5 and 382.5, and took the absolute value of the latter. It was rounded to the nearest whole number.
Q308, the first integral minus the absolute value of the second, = 6418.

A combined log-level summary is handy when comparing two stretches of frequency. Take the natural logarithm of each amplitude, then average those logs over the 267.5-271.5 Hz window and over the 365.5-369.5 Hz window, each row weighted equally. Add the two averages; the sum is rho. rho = 11.85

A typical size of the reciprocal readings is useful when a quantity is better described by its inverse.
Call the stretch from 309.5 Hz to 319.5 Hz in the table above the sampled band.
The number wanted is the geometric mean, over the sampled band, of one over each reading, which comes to 0.0026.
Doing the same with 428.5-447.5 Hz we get 0.0032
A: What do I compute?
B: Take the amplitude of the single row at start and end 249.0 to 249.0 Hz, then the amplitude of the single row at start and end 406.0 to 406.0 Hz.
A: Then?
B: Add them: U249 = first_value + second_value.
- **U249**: 857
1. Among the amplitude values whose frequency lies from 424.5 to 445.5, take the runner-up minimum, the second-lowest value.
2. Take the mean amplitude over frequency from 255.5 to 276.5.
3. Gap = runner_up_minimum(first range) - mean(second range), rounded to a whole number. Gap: -117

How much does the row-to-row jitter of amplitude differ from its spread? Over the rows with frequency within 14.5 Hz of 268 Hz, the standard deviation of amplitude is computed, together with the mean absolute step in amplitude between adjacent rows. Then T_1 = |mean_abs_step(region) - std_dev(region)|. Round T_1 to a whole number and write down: 13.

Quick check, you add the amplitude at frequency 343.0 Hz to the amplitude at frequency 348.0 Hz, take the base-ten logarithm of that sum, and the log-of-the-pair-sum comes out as 2.85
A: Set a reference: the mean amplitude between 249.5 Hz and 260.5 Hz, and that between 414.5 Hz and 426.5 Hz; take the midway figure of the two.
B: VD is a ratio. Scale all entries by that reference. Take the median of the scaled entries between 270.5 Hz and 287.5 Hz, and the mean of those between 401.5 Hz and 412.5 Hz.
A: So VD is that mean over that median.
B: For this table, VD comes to 0.99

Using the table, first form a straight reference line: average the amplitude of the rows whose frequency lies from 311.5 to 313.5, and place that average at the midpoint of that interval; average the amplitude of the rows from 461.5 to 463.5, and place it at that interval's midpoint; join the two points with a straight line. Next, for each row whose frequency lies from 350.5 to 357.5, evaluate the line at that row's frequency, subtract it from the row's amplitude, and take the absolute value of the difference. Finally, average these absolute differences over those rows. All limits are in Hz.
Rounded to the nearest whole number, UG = 71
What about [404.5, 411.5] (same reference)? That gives 67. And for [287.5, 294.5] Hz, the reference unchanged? 25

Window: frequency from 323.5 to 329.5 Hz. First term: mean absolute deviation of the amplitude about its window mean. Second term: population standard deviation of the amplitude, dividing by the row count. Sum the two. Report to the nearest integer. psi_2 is 29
